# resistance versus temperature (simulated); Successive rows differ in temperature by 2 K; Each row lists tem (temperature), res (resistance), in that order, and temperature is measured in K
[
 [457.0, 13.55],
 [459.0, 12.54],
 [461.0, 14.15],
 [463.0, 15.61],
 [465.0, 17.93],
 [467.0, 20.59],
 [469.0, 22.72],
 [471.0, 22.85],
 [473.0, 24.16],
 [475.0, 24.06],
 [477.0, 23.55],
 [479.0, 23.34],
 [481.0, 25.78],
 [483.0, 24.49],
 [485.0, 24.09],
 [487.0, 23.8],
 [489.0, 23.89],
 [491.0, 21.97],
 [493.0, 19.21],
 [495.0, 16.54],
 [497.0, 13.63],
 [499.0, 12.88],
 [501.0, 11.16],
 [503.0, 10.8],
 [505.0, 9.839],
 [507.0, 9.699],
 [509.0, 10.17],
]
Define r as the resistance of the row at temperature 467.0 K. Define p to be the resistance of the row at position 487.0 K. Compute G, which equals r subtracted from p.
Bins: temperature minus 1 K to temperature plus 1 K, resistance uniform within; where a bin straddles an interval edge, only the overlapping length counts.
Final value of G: 3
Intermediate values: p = 23.8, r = 20.59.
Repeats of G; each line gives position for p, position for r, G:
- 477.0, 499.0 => 11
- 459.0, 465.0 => -5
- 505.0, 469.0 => -13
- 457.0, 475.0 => -11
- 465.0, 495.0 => 1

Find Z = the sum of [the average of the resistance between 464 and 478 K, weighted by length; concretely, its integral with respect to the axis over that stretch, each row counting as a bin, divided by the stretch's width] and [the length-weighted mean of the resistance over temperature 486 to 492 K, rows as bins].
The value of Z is 45.5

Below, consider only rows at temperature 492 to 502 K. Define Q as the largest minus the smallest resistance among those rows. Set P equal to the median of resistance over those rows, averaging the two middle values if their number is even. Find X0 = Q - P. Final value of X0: -6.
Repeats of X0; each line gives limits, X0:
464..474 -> -16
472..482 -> -22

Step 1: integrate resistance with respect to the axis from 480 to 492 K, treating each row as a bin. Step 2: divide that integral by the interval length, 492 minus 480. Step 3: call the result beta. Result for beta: 24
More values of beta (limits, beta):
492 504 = 14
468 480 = 23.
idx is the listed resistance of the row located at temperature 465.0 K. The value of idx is 17.93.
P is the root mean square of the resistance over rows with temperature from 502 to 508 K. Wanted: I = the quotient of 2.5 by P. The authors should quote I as 0.25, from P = 10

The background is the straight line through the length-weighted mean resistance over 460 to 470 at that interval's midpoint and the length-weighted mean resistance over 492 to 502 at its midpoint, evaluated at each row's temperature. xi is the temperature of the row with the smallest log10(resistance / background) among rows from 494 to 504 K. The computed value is 503.0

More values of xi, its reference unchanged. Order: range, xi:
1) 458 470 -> 459.0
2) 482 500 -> 499.0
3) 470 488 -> 471.0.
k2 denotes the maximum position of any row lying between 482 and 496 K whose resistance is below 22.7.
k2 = 495.0 K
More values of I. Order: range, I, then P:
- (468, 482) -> 0.11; 24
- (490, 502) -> 0.15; 16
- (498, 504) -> 0.21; 12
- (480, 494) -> 0.11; 23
